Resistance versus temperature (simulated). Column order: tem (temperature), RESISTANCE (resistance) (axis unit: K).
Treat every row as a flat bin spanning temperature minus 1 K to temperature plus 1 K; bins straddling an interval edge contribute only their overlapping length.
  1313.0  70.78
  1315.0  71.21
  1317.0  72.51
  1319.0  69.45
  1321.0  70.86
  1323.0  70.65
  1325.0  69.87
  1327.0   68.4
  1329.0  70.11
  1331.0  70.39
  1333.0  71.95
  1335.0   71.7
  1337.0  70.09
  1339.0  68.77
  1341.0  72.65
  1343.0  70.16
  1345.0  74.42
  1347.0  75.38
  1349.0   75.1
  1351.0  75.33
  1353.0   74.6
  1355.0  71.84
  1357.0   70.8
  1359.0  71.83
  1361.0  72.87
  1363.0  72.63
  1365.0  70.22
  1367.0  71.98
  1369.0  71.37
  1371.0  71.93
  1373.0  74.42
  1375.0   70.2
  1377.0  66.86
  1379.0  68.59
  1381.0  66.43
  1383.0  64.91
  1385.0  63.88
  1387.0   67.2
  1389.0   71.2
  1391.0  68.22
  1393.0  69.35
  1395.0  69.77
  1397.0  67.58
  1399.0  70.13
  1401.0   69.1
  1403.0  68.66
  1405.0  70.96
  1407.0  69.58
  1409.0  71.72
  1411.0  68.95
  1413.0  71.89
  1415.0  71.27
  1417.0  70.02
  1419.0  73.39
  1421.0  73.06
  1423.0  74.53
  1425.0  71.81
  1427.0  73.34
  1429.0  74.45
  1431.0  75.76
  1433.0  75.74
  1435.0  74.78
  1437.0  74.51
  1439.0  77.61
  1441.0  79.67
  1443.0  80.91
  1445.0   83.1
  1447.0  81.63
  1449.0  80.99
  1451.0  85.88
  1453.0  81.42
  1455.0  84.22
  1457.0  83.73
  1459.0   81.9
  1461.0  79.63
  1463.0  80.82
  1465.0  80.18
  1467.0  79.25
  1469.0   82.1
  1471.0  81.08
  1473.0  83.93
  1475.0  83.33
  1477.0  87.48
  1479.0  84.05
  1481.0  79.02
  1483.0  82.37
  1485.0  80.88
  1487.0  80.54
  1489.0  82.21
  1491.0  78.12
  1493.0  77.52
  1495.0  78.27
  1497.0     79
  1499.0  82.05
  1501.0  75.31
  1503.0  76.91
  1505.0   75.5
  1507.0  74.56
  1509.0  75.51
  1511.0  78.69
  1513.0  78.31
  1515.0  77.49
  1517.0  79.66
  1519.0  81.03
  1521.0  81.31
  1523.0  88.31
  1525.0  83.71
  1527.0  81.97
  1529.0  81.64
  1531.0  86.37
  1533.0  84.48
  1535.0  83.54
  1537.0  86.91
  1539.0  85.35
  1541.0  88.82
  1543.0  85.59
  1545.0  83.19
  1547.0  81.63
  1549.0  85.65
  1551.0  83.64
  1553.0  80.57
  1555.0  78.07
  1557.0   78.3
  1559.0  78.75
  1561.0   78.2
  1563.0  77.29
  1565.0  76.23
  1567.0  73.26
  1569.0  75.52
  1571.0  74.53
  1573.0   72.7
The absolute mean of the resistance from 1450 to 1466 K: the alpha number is 82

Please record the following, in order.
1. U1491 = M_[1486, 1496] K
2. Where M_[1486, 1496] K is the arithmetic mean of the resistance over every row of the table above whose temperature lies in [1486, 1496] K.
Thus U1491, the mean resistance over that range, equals 79.3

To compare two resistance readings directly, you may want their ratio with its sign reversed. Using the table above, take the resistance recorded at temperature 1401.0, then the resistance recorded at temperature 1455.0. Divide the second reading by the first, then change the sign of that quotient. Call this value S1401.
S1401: -1.22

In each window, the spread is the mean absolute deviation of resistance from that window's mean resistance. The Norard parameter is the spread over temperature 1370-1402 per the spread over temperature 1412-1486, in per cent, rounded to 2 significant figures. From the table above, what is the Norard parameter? 52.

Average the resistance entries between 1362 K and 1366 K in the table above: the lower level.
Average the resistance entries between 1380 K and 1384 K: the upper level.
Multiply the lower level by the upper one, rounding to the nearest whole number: 4690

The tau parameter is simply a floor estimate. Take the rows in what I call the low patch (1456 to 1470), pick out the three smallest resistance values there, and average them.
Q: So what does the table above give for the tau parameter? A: 80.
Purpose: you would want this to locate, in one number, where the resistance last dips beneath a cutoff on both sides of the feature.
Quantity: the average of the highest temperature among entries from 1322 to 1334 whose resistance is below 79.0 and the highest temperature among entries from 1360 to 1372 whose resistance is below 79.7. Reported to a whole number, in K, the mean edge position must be 1352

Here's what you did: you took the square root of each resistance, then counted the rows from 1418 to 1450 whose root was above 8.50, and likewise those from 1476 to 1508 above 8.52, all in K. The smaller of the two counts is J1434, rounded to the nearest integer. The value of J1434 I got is 15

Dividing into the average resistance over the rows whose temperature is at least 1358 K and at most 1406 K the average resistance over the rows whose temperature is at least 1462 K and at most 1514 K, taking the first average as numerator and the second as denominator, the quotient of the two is 0.87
